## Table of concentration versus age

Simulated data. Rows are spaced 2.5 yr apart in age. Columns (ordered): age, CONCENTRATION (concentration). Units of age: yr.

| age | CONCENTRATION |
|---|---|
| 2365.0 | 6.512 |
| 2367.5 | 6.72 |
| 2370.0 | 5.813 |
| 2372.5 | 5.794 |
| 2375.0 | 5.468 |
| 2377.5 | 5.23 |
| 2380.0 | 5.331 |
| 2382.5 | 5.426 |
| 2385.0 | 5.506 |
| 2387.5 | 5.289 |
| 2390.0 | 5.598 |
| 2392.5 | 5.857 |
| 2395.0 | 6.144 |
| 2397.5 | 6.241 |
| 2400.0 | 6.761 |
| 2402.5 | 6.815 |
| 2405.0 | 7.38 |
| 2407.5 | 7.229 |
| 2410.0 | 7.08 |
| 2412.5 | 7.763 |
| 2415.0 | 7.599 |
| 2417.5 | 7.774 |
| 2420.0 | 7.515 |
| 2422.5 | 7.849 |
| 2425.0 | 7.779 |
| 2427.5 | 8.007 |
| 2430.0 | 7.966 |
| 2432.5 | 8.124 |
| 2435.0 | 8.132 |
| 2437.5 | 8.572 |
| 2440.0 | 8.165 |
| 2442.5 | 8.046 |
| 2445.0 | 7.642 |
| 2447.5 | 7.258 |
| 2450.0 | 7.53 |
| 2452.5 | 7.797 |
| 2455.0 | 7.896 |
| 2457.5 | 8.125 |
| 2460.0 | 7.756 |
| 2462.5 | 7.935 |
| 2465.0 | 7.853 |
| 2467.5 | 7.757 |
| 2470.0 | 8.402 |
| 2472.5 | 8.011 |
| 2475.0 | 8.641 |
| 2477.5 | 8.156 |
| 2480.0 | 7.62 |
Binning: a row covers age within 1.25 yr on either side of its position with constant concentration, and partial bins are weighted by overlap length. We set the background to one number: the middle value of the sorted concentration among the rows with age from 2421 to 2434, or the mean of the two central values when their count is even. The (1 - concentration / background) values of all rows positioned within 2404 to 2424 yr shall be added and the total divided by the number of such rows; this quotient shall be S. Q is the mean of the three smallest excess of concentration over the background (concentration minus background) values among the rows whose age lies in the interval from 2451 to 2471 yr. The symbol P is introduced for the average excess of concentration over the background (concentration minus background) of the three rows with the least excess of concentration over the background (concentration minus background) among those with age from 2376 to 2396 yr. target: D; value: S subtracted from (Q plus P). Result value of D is -2.9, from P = -2.7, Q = -0.2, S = 0.056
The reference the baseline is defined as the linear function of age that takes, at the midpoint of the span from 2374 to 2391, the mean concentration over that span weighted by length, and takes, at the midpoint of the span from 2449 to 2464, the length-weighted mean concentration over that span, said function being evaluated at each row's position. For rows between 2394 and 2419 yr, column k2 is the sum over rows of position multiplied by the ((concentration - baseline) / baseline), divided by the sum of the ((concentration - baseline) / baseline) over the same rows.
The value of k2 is 2408.3 yr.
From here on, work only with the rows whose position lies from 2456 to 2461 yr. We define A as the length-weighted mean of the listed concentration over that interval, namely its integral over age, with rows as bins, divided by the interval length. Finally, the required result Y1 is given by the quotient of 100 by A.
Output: 12.6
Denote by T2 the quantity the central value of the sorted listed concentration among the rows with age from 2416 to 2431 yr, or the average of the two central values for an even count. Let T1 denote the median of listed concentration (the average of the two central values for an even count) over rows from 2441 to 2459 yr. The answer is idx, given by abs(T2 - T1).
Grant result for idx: 0.0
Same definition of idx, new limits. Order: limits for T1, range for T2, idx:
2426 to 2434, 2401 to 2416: 0.7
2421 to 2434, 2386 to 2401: 2.0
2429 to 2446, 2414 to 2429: 0.3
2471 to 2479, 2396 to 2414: 1.1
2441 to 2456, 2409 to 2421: 0.1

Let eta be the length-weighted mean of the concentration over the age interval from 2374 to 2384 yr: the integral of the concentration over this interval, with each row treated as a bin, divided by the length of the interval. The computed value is 5.4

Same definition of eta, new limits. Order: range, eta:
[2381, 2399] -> 5.7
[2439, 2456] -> 7.8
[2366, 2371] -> 6.3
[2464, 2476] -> 8.1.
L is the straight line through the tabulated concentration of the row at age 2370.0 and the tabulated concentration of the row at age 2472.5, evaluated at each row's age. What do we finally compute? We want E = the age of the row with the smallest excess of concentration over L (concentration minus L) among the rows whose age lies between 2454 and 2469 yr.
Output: 2467.5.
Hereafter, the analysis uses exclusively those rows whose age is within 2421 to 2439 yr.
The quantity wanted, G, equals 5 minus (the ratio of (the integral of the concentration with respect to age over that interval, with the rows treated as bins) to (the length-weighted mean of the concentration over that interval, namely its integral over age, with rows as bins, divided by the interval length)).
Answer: -13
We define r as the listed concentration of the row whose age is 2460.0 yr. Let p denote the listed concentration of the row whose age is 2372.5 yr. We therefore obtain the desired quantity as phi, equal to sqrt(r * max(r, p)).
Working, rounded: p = 5.794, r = 7.756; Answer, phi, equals 7.76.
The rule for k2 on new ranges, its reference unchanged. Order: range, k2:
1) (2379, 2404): 2400.8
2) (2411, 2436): 2423.0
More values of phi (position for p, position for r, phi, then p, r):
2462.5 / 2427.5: 8.01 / 7.935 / 8.007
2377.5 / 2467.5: 7.76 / 5.23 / 7.757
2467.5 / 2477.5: 8.16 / 7.757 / 8.156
